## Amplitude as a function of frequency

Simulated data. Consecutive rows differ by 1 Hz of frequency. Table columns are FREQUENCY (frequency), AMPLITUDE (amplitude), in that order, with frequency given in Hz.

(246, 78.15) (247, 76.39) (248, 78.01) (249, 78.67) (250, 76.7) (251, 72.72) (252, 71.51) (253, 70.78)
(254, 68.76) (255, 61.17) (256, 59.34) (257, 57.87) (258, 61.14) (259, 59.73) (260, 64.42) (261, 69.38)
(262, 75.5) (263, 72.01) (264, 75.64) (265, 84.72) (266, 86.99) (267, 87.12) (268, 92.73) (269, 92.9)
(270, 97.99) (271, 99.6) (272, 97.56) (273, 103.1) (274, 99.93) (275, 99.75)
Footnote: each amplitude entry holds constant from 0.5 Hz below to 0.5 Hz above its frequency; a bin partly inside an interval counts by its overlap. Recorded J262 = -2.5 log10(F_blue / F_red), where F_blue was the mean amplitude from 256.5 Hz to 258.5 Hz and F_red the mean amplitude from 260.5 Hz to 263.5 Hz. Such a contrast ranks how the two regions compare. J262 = 0.21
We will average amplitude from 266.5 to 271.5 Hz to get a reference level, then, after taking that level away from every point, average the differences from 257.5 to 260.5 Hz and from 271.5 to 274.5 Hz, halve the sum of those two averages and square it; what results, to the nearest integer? 171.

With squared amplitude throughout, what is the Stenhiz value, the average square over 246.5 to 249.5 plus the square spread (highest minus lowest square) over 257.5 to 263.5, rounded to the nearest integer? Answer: 8169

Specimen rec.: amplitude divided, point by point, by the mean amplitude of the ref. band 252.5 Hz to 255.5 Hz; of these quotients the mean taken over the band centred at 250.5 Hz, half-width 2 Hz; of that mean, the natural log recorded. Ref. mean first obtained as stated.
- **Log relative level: 0.11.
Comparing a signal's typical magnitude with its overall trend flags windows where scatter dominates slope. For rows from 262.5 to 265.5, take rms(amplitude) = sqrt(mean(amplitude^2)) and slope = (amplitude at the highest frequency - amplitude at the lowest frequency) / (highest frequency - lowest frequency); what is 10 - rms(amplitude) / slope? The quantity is -2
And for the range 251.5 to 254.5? 61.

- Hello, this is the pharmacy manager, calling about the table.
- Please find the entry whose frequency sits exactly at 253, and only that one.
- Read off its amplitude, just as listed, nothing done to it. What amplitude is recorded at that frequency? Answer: 70.78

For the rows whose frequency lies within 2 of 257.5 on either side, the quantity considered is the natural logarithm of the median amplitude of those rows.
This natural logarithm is 4.1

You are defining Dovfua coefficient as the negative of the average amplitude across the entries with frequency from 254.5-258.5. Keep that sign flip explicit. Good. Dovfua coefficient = -60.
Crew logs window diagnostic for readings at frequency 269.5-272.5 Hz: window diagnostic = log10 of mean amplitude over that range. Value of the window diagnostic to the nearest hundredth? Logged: 1.99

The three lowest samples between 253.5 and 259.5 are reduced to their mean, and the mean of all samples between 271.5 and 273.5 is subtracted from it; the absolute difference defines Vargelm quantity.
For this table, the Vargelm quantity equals 41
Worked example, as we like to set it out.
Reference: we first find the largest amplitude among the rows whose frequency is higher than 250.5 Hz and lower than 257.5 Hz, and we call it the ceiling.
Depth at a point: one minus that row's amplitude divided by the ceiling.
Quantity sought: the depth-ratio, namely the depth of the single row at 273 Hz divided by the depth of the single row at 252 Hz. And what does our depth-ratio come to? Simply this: -25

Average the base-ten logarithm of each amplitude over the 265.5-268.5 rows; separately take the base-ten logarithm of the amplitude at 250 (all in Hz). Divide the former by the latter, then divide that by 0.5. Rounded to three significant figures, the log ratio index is 2.07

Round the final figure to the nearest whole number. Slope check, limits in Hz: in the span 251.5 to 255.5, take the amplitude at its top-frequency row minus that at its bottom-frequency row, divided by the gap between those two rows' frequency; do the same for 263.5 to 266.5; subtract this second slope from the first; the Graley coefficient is -9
